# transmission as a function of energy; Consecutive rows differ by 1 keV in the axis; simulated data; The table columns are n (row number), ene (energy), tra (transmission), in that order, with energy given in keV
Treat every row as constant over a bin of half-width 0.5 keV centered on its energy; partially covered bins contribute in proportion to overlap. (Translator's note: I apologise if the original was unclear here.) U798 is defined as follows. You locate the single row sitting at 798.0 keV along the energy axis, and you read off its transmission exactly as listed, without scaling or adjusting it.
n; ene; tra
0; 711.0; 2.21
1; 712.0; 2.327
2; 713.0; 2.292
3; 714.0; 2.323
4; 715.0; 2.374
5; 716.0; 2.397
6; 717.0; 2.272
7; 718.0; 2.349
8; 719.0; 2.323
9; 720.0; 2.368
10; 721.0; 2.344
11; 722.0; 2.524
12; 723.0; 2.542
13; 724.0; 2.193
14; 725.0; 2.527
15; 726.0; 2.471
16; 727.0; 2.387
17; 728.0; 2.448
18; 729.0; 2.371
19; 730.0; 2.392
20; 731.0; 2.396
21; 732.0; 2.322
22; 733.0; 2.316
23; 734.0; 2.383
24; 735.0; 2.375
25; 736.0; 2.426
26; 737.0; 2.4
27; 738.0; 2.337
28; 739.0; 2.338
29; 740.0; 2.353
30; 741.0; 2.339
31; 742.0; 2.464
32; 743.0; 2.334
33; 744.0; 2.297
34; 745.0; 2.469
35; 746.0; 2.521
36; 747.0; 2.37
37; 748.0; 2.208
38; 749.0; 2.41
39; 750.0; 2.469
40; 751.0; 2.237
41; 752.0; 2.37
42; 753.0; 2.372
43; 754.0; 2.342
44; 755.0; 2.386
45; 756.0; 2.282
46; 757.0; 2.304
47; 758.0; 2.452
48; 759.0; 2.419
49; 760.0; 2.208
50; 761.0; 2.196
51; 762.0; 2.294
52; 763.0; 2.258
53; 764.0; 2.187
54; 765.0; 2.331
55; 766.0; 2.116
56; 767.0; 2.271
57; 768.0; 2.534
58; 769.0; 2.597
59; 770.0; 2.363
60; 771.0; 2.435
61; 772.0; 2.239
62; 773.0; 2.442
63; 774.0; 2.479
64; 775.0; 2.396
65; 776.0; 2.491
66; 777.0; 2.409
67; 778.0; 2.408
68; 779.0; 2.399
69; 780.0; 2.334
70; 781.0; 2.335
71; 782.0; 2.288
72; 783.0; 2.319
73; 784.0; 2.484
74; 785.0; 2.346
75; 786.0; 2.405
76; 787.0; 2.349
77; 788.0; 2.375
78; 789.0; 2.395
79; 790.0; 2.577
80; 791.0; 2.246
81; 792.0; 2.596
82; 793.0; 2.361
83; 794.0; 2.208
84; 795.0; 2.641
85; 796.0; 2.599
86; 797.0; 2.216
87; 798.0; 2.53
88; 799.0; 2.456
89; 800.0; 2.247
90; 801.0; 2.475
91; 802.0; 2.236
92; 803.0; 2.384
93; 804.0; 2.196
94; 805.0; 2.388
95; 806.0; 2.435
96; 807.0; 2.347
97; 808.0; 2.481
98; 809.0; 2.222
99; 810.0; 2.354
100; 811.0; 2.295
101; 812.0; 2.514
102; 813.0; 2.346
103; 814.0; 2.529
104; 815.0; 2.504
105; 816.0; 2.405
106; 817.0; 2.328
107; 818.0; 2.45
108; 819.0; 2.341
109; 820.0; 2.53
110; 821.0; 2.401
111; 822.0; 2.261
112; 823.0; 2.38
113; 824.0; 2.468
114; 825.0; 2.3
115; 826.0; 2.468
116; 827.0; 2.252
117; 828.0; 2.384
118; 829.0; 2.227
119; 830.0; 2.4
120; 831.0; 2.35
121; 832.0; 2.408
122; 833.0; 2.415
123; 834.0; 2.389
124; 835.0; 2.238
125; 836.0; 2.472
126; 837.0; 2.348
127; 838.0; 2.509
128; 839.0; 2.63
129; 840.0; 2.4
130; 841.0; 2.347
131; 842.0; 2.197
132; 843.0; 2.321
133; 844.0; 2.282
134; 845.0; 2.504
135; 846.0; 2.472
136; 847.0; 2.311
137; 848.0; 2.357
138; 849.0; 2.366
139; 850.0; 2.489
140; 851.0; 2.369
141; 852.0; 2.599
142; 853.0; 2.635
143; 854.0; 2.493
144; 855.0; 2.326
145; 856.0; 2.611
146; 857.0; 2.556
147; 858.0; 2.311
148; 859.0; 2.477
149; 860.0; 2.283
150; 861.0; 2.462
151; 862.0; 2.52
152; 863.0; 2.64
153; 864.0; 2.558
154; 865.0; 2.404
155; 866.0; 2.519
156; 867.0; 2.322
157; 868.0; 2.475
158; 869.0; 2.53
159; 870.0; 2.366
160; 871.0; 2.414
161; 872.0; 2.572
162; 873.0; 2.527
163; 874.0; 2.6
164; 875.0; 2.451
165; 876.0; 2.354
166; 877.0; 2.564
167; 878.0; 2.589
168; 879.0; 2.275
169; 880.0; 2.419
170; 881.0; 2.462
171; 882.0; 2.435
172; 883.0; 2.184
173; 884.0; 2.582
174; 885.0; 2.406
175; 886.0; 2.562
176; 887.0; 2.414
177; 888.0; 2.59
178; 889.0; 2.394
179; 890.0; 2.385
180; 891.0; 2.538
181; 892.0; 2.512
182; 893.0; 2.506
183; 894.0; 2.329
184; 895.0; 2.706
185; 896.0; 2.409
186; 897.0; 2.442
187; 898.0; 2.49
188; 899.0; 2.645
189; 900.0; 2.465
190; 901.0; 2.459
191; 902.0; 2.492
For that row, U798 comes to 2.53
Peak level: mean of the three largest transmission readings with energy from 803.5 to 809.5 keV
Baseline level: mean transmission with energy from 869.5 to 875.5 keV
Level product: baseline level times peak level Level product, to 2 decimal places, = 6.06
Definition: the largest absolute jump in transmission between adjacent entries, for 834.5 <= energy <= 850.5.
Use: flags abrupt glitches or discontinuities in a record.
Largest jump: 0.23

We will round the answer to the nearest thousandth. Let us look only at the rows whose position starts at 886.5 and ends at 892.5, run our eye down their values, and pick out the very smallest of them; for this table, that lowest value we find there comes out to 2.385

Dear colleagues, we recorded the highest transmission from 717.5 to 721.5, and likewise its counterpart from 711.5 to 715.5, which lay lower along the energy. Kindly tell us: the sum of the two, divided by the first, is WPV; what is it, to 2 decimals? 2.00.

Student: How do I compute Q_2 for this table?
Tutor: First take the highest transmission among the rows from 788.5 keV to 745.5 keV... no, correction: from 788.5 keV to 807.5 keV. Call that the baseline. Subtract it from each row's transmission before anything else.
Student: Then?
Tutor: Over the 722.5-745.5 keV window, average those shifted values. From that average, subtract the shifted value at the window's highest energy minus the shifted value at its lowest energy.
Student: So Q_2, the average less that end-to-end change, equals -0.18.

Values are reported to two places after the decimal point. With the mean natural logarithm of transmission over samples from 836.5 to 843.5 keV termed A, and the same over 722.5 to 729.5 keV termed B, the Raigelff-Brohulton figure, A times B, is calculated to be 0.77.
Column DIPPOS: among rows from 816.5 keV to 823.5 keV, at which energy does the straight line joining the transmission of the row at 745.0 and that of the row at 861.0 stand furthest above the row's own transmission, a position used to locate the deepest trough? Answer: 822.0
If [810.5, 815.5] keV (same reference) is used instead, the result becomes 811.0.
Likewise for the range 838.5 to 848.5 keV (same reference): 842.0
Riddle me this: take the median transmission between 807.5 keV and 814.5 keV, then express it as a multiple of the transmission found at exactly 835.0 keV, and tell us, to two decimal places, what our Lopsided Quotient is 1.05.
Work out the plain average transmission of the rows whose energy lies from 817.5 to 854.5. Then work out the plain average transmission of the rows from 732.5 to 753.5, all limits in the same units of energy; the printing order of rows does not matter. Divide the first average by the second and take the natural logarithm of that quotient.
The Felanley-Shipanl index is 0.012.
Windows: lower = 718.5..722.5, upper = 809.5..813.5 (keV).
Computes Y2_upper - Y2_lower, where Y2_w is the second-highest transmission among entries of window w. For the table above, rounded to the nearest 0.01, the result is -0.01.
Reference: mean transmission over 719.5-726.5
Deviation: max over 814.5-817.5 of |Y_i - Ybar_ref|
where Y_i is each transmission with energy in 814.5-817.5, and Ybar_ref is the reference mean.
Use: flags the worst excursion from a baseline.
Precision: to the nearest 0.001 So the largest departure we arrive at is 0.096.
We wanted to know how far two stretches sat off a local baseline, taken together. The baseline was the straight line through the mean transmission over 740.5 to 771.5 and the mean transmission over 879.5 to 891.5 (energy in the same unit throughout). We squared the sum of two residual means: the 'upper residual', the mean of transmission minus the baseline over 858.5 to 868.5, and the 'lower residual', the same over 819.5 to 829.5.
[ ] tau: 0.0000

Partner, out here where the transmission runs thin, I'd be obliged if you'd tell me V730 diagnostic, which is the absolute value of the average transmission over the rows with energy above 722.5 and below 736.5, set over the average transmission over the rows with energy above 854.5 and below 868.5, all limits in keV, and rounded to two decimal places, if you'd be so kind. 0.97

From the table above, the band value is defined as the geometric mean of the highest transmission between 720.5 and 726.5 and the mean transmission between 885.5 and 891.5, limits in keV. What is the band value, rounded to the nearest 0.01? 2.51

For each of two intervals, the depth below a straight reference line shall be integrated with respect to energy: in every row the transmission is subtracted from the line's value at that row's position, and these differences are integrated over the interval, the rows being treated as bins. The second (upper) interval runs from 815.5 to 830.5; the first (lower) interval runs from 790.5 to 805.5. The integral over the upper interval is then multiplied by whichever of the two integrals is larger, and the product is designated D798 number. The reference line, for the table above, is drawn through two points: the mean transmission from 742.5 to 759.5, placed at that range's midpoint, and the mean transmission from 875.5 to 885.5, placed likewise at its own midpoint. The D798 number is 0.17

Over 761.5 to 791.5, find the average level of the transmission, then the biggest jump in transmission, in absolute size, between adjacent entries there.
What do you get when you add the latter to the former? 2.70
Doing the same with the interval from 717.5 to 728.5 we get 2.76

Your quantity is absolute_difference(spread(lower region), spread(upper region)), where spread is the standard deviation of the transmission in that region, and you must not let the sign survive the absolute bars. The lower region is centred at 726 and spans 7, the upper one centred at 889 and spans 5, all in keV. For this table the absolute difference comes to 0.03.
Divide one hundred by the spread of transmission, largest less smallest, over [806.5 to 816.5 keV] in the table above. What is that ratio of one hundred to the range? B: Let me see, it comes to 326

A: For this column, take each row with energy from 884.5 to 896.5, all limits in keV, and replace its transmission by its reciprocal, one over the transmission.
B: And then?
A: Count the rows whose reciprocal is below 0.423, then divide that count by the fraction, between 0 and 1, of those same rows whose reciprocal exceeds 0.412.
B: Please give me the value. 22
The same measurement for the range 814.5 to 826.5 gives 14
